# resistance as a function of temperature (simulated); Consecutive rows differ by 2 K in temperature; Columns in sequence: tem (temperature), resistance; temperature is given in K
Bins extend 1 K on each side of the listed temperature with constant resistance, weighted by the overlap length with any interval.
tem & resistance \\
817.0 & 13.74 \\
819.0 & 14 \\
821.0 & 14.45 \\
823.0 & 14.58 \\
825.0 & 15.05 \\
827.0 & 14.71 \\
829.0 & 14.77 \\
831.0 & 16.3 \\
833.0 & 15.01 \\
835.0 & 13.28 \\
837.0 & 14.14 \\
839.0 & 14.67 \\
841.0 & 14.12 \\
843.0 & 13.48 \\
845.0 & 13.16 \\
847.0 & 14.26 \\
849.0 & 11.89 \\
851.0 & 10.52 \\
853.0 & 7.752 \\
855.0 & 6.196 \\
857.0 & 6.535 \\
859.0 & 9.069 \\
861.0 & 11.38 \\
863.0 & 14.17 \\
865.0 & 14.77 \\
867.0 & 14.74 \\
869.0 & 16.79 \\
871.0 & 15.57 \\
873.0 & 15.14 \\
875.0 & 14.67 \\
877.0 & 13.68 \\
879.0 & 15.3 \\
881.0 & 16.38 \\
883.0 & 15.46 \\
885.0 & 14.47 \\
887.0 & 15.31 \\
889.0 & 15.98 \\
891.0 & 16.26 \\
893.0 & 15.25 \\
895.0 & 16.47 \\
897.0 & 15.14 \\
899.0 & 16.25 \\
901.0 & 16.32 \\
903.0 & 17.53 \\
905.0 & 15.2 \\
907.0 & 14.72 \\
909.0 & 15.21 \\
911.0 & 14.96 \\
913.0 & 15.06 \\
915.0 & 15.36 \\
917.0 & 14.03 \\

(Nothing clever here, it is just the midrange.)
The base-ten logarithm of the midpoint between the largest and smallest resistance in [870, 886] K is 1.18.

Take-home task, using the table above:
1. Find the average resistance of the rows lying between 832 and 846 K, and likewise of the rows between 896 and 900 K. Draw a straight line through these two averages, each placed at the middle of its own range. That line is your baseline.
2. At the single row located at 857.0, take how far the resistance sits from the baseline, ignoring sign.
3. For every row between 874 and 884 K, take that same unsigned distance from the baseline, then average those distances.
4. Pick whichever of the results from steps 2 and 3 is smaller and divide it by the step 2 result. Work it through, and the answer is 0.08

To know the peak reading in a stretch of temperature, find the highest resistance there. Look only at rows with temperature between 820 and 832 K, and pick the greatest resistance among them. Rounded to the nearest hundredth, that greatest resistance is 16.30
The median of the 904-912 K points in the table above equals 15.1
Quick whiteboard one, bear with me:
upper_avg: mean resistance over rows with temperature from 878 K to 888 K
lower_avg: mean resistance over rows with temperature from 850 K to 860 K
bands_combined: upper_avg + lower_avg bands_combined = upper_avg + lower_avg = 23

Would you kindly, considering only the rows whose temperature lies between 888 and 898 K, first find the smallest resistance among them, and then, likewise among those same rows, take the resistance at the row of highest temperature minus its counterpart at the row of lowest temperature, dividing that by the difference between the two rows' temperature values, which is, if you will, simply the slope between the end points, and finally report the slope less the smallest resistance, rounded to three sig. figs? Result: -15.2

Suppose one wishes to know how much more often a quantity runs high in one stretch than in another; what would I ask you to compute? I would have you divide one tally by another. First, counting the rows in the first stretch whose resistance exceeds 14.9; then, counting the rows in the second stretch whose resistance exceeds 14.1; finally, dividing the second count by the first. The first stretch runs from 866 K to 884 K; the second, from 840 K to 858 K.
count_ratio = 0.33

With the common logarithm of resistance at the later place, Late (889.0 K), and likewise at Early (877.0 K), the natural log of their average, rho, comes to 0.157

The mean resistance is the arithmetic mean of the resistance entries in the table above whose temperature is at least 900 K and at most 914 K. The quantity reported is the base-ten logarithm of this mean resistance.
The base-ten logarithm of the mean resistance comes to 1.19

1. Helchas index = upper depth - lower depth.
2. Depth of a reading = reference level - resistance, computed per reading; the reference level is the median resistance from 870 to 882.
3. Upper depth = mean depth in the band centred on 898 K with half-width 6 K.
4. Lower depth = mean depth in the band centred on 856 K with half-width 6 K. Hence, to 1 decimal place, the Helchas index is -7.6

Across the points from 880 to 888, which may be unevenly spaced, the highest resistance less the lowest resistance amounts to 1.9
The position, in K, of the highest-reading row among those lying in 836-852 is 839.0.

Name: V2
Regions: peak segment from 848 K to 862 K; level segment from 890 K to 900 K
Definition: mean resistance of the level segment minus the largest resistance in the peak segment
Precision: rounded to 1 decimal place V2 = 4.0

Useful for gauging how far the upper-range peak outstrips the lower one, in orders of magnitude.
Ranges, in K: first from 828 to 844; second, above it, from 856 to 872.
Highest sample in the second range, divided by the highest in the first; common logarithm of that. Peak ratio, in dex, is 0.013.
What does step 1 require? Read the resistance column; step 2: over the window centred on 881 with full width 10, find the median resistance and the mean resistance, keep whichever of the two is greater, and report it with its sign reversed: -15.3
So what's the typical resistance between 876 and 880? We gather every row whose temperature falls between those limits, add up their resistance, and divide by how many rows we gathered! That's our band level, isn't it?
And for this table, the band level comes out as 14.5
